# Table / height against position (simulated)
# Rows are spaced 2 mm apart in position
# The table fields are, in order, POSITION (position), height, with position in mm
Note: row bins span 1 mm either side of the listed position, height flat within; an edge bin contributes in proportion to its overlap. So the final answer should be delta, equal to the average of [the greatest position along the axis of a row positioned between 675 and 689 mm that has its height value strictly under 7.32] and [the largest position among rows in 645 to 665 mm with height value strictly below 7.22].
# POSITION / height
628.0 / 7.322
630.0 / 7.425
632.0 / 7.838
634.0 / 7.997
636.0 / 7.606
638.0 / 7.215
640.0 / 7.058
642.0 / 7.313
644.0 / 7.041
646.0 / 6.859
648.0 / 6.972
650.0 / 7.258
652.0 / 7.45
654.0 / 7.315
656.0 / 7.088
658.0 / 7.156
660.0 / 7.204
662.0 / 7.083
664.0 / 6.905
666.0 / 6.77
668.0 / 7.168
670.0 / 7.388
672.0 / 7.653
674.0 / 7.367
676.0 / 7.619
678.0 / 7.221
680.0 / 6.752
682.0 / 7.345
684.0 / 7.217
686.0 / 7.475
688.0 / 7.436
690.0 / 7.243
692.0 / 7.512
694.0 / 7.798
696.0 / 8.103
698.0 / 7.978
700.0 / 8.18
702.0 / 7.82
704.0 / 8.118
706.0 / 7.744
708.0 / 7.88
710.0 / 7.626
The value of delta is 674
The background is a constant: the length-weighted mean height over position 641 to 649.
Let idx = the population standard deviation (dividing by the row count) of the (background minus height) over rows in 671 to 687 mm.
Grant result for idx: 0.27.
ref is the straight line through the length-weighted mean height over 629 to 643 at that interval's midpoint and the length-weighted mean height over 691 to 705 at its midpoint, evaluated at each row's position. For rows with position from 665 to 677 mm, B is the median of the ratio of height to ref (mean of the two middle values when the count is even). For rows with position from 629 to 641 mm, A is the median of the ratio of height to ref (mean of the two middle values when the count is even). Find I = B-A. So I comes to -0.05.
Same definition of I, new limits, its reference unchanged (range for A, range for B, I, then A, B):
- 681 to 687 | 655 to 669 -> -0.01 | 0.940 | 0.93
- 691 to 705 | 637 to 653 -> -0.06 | 1.006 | 0.95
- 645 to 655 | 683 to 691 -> -0.02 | 0.956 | 0.93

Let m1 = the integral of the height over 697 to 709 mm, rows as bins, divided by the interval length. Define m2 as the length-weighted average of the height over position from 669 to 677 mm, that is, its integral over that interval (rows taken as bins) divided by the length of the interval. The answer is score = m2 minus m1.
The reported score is -0.45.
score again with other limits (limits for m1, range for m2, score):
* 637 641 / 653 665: -0.01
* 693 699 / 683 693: -0.58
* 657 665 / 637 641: 0.05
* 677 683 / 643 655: 0.04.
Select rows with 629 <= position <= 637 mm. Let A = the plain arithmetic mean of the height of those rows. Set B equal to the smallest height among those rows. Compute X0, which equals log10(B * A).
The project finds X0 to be 1.76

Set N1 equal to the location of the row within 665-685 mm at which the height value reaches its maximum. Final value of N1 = 672.0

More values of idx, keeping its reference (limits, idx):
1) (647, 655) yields 0.17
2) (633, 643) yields 0.33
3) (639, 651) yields 0.16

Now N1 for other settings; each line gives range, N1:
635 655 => 636.0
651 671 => 652.0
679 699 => 696.0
